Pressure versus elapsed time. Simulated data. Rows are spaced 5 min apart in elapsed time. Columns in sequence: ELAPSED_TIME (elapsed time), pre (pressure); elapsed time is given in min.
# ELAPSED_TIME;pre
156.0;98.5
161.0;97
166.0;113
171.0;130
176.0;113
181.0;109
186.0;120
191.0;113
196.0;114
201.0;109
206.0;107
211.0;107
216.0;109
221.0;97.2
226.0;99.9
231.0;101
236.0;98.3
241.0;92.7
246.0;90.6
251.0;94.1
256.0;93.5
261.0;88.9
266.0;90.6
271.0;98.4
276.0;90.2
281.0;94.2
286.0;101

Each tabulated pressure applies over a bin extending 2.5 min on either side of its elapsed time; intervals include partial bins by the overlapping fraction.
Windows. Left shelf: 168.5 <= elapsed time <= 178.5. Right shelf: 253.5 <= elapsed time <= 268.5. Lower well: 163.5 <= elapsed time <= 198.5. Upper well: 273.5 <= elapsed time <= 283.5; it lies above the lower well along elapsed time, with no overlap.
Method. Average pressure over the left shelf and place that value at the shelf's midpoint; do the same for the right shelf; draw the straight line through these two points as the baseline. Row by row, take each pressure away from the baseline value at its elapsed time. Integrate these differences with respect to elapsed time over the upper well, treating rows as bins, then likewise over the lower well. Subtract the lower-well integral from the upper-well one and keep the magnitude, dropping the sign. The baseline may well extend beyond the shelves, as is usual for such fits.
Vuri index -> 174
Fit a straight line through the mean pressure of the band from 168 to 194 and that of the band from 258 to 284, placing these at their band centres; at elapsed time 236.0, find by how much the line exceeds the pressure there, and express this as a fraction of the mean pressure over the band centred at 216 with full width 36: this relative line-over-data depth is 0.036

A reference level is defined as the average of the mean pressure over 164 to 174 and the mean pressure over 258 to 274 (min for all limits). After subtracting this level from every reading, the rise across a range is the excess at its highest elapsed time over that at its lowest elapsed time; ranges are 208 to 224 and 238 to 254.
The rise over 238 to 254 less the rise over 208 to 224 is 11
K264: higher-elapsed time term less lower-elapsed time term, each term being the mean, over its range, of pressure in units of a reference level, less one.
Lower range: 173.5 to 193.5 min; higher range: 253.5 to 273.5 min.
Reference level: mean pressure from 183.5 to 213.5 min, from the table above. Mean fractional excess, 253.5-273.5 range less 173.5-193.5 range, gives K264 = -0.19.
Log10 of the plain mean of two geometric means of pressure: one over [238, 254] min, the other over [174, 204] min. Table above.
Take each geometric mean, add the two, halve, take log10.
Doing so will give 2.01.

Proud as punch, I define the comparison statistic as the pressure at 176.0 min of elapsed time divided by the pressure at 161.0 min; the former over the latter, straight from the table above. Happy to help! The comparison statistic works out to 1.16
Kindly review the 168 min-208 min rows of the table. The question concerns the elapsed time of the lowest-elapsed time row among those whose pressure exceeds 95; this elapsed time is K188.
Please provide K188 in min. 171.0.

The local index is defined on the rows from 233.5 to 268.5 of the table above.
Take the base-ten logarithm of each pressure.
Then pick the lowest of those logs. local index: 1.949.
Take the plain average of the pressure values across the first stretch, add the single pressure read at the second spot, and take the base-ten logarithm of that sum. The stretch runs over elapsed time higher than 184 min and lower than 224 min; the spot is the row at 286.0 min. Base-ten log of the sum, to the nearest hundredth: 2.32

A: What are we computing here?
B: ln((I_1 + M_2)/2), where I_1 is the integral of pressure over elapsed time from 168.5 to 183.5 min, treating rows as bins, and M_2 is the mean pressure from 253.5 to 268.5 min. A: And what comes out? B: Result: 6.83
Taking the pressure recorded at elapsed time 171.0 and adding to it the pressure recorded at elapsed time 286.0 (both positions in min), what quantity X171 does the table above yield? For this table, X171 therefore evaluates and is 231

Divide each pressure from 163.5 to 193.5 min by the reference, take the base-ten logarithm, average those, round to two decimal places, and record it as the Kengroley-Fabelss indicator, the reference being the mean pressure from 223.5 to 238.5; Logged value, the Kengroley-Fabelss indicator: 0.07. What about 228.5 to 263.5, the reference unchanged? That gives -0.03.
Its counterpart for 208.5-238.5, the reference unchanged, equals 0.01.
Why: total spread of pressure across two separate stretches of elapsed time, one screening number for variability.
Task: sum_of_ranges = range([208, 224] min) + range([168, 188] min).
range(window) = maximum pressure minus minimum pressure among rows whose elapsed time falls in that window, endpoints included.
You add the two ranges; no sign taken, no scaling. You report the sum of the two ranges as 33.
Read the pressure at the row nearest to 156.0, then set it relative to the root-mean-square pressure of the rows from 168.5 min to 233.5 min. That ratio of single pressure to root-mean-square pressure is 0.89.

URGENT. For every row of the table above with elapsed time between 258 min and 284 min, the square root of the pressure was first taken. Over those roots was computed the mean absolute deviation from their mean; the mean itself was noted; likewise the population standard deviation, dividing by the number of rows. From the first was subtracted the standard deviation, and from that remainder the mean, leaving -9.6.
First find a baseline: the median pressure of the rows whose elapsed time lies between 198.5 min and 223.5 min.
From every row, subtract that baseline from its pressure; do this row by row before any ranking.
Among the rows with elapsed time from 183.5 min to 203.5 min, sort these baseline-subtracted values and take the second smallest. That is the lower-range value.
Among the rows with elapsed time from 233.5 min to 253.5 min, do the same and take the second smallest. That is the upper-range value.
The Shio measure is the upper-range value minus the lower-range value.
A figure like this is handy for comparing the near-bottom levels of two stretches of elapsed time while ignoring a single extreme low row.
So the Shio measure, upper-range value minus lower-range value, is -20.3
